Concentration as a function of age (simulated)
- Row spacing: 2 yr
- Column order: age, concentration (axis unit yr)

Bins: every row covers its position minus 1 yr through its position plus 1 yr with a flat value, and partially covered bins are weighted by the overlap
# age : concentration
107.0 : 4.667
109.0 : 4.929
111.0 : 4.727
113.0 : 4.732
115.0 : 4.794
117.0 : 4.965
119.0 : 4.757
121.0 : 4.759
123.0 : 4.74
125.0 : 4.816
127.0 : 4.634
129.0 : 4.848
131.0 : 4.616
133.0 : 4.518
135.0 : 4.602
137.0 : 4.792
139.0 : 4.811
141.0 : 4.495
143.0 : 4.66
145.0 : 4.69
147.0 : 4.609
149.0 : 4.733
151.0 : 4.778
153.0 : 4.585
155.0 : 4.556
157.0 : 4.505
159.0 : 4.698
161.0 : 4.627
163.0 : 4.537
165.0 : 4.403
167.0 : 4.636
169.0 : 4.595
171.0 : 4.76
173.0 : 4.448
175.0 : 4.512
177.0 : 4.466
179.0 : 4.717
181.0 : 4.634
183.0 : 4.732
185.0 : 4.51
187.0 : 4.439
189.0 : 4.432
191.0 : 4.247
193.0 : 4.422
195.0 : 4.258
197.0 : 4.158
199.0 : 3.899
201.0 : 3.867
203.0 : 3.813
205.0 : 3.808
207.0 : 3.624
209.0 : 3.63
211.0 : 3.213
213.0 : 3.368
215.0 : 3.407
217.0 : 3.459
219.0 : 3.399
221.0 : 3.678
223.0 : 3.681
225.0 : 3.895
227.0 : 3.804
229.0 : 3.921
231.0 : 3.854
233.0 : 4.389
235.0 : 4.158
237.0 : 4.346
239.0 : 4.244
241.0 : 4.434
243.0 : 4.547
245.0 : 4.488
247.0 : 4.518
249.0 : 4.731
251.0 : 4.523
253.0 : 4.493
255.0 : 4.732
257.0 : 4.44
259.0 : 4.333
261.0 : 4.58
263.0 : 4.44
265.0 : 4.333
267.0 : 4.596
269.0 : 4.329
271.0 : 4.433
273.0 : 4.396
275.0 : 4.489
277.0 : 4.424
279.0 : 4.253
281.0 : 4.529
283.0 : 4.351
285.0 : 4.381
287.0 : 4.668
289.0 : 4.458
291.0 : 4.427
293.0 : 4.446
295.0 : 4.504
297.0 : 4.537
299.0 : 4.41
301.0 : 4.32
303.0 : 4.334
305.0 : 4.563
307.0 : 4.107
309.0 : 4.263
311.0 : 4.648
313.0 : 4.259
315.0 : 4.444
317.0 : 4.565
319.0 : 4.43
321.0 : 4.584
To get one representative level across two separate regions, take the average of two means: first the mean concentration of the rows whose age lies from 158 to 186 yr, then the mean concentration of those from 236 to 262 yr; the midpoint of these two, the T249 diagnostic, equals 4.54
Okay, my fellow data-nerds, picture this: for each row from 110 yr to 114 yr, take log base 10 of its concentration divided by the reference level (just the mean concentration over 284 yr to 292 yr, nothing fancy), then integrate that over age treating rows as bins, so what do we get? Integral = 0.09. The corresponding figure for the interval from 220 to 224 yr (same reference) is -0.34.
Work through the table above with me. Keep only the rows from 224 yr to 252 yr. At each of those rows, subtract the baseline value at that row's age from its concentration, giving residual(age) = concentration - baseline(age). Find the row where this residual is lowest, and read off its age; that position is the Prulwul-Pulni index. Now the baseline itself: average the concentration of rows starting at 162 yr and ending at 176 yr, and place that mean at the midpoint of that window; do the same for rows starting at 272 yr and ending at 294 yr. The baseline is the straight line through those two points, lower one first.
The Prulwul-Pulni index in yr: 227.0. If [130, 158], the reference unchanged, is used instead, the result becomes 141.0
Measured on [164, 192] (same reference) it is 191.0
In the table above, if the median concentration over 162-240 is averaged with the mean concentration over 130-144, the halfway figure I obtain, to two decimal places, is 4.44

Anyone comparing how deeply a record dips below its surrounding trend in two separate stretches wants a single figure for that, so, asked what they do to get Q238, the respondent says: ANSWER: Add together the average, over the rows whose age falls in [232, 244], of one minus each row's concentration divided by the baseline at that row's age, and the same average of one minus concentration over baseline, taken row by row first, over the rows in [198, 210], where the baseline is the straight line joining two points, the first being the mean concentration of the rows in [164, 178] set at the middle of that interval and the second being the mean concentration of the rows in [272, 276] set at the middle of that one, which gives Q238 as 0.19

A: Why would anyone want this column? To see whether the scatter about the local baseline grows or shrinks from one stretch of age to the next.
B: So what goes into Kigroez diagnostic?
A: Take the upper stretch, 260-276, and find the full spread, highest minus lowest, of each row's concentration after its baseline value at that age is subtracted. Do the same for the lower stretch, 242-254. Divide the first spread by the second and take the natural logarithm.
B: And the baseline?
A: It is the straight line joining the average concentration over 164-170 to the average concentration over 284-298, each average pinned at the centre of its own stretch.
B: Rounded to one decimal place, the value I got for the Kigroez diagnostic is 0.1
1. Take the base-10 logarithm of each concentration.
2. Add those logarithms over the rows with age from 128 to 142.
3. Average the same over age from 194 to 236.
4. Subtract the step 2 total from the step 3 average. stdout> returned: -4.1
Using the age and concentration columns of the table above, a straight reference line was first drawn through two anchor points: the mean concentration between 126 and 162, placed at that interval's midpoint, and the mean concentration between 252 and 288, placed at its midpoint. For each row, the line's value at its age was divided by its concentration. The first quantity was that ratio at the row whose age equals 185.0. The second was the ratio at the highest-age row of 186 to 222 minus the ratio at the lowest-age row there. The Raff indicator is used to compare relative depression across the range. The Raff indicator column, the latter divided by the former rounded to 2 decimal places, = 0.20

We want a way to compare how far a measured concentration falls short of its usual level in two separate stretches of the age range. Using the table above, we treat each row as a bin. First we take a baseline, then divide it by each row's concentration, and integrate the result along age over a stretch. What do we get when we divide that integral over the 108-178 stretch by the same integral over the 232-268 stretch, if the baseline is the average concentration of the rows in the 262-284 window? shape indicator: 1.9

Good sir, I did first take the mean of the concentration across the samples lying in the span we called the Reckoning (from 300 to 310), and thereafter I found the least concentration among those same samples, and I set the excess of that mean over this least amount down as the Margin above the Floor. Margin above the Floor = 0.21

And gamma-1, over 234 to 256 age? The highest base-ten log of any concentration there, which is 0.675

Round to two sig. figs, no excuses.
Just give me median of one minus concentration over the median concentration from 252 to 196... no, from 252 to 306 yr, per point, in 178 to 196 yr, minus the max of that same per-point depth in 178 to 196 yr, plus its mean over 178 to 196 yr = -0.054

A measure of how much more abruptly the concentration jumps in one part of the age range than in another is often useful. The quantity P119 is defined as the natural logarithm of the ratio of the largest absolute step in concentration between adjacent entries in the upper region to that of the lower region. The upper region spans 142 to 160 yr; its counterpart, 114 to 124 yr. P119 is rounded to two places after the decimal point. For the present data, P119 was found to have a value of -0.07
